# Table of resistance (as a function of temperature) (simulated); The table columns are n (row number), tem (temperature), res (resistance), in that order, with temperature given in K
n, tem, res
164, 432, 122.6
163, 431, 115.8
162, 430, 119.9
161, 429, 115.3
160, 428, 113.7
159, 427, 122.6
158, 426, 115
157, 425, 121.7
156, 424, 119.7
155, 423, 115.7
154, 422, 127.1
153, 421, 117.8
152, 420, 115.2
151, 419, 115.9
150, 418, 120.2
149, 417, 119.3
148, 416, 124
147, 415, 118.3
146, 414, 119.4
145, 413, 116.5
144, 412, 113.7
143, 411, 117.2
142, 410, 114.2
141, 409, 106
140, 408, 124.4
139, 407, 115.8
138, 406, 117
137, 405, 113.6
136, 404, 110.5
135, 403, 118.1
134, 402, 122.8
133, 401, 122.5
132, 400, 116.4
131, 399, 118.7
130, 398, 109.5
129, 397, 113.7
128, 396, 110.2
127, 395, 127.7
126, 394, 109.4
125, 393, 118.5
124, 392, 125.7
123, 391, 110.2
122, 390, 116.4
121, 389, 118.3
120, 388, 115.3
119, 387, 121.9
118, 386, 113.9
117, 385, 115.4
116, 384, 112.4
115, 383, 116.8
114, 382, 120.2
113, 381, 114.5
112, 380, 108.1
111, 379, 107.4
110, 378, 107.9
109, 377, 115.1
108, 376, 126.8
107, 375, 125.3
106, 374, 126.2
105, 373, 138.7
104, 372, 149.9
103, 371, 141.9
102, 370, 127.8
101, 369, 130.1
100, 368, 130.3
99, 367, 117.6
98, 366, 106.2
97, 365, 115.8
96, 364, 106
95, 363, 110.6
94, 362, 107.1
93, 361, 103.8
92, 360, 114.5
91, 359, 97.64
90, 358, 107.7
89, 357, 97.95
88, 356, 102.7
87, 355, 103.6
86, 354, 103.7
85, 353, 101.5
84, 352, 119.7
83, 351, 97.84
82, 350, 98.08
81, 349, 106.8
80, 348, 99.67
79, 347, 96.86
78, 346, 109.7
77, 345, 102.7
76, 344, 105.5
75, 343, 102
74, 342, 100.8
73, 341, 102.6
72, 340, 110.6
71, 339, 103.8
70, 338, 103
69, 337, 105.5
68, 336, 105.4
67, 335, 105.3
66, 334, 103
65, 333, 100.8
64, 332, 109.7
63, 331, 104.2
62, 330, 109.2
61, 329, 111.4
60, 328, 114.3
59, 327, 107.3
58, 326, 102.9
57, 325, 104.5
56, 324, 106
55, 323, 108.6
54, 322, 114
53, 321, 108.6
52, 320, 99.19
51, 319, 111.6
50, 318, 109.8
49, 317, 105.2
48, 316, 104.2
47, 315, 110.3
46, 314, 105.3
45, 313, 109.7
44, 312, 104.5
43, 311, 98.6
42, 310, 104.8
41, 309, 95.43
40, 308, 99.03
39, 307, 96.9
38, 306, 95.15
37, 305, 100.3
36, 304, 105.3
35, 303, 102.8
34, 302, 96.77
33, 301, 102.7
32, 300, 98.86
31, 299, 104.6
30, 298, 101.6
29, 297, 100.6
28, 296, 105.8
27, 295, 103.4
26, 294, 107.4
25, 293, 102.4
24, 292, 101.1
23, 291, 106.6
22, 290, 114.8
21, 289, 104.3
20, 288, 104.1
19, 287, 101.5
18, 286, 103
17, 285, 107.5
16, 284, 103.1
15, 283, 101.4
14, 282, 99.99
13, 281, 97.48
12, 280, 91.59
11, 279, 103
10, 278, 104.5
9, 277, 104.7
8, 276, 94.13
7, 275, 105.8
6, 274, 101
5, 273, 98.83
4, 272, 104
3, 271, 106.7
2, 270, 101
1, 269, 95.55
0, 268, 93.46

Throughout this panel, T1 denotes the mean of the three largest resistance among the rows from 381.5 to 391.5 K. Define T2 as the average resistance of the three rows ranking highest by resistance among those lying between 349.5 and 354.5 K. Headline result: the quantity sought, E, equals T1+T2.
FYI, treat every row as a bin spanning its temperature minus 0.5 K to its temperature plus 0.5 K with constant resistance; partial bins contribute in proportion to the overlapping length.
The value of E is 228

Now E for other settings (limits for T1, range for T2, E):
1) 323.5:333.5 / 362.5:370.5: 241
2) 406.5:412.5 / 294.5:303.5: 224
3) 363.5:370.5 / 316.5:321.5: 239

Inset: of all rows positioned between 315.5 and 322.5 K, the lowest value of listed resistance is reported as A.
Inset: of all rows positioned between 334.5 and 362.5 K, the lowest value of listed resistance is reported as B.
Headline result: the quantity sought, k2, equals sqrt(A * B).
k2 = 98.0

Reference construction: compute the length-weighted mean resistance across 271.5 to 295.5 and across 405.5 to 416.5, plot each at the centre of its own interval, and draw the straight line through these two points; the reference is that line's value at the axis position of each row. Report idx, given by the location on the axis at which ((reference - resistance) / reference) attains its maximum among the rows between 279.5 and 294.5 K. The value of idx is 280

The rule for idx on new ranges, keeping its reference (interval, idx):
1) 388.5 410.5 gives 409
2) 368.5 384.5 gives 379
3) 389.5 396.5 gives 394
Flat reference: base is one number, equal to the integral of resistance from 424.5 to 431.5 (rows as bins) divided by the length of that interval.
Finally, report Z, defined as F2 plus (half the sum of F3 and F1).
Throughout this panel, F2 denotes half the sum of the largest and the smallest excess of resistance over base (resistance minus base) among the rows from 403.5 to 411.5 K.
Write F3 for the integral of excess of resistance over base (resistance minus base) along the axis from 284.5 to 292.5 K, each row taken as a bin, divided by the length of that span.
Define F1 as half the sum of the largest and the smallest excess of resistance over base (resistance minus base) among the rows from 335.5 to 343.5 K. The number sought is -15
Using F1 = -12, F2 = -3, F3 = -12.4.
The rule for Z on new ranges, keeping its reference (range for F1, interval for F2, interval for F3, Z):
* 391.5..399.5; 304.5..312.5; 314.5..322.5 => -22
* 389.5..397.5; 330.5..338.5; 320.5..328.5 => -17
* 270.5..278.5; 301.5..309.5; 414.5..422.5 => -25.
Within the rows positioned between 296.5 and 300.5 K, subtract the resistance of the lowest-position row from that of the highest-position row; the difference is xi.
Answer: -1.7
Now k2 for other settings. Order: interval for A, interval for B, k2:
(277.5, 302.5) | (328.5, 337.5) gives 96.1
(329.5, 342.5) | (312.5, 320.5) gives 100.0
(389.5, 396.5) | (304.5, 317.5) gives 102.0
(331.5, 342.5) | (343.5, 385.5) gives 98.8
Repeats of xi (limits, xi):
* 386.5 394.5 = -12.5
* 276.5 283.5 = -3.3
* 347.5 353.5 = 1.8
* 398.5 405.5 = -5.1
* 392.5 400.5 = -2.1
